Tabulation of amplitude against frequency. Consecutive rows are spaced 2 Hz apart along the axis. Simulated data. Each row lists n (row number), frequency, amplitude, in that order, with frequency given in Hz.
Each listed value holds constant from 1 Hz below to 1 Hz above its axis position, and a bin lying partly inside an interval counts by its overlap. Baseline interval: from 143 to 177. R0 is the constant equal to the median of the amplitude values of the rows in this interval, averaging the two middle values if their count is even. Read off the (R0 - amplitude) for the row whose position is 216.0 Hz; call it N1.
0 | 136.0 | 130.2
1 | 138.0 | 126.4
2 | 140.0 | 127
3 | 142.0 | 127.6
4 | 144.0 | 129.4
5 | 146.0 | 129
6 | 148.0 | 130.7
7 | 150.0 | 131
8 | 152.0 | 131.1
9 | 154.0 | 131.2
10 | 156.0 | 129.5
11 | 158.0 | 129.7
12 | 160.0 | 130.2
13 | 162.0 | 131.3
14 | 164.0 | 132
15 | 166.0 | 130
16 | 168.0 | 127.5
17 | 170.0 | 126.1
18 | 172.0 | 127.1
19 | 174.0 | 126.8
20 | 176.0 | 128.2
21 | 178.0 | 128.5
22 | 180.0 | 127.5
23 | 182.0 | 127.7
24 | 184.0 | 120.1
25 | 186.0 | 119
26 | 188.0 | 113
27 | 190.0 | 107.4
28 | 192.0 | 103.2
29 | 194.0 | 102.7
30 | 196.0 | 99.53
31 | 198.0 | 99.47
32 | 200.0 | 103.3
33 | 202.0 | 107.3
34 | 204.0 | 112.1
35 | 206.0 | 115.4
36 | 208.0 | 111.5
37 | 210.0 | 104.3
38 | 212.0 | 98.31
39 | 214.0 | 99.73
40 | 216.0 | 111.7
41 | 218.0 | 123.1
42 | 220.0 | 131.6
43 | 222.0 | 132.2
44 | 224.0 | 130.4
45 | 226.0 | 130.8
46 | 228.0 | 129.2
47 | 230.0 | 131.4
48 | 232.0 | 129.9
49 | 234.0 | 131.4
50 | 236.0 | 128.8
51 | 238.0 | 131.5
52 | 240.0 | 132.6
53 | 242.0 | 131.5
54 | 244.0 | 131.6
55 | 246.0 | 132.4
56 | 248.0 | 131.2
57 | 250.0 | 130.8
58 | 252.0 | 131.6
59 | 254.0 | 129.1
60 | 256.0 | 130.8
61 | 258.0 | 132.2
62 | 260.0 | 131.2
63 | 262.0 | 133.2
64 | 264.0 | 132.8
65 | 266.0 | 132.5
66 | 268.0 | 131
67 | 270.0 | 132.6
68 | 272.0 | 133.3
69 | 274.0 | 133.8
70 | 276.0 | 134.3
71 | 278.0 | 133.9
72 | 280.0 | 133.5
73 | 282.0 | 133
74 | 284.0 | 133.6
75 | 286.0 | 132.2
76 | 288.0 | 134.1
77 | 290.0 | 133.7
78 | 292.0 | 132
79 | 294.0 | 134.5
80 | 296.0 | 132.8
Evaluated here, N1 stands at 18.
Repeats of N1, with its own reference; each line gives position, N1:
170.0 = 4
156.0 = 0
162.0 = -2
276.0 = -5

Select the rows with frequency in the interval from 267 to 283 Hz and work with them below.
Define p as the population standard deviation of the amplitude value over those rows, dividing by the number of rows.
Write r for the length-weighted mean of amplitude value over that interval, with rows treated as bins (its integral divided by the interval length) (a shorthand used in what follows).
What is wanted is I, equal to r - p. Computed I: 132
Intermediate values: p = 1.0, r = 133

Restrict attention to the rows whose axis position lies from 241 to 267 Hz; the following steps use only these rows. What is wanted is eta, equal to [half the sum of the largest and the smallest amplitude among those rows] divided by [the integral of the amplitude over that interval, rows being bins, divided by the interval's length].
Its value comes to 0.997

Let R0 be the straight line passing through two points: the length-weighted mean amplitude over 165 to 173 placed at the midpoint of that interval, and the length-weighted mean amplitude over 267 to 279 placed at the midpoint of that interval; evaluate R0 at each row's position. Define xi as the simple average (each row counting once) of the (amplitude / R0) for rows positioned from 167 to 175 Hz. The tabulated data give 0.99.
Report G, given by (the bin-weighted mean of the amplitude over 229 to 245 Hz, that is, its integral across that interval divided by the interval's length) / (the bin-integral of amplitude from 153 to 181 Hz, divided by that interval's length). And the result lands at 1.02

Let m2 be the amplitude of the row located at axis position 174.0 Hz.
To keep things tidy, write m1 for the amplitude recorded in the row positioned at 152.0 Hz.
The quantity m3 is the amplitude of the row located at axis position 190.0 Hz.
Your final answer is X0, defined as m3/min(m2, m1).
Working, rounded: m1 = 131.1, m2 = 126.8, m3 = 107.4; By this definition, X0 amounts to 0.85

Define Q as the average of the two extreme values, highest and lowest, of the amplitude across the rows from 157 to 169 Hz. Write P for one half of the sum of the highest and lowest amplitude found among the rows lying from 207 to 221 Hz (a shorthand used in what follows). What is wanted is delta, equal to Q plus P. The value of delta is 245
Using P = 115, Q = 130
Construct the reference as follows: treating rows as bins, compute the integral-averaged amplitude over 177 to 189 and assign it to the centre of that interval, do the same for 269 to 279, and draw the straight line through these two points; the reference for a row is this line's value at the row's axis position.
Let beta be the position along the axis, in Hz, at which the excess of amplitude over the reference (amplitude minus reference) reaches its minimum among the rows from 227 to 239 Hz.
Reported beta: 236.0 Hz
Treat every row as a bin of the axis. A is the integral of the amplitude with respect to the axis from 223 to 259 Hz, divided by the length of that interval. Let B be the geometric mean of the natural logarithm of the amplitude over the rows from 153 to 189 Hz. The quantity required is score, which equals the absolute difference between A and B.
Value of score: 126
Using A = 131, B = 4.84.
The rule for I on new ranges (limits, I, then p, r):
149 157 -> 130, 0.7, 131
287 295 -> 133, 1.0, 134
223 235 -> 130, 0.8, 131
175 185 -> 123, 3.2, 126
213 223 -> 107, 12.4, 120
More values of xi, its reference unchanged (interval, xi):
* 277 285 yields 1.00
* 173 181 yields 1.00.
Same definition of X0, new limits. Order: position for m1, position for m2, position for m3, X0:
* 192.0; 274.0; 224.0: 1.26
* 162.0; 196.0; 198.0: 1.00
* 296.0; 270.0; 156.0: 0.98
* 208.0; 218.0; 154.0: 1.18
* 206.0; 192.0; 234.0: 1.27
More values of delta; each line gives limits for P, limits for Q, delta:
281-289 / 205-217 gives 240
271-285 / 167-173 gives 260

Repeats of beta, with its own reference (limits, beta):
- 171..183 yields 182.0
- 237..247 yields 244.0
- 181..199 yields 198.0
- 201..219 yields 212.0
